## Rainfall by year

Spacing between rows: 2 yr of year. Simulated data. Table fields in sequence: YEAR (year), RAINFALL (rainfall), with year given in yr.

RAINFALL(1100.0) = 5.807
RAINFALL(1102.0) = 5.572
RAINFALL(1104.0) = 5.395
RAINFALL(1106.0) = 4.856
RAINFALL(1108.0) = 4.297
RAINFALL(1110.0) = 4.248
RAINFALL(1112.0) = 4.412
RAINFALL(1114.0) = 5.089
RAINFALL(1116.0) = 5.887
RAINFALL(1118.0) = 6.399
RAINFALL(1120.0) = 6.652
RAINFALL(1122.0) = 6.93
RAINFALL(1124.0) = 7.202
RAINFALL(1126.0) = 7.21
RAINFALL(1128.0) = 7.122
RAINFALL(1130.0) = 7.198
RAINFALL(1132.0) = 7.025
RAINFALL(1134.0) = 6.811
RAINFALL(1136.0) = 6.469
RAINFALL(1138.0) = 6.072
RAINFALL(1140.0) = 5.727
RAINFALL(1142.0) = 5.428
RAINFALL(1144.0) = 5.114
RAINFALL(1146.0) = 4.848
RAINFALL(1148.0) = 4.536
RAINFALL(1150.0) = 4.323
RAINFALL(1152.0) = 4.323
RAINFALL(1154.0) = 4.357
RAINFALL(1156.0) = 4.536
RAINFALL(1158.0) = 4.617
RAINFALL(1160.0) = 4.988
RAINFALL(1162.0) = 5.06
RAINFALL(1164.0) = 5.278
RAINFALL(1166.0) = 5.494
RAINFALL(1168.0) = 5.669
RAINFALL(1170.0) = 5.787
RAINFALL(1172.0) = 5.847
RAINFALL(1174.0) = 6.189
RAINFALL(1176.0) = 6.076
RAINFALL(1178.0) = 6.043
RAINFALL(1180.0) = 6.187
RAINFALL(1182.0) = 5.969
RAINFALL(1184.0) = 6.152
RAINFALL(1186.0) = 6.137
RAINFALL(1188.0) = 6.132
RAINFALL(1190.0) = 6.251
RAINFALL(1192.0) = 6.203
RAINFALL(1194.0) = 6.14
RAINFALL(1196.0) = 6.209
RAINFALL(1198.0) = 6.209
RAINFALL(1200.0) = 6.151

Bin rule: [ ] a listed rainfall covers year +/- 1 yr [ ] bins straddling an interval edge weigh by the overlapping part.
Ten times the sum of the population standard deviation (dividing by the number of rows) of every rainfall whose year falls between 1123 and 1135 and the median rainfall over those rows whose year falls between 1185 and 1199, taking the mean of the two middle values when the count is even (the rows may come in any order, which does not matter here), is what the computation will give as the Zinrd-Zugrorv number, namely 63.5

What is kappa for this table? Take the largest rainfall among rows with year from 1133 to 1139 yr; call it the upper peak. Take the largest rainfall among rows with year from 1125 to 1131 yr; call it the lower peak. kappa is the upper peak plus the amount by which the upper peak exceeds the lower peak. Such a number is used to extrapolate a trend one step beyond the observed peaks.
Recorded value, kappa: 6.4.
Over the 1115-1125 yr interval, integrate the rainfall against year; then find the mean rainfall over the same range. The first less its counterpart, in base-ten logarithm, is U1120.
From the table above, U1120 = 1.775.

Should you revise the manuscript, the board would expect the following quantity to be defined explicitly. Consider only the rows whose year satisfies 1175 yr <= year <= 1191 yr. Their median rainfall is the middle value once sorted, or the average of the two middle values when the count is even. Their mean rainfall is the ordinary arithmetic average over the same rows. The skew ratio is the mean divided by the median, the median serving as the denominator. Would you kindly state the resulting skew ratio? 1.00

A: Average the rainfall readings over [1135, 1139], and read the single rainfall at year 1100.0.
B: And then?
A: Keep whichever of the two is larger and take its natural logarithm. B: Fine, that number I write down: 1.84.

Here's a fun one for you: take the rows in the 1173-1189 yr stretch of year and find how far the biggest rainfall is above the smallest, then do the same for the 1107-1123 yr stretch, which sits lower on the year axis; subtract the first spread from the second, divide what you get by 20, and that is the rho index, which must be 0.12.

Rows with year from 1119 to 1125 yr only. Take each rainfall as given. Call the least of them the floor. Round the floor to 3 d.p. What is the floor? 6.652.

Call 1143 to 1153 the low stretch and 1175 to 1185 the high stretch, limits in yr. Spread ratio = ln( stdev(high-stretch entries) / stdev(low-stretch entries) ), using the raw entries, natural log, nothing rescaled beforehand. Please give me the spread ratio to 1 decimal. -1.4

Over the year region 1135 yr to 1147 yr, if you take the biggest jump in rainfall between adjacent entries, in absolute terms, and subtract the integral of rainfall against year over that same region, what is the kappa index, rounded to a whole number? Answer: -67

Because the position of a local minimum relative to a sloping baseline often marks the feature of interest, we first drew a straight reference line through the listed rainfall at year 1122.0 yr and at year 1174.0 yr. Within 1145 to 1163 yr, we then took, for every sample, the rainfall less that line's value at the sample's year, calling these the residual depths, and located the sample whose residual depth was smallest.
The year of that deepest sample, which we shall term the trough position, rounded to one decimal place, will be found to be 1150.0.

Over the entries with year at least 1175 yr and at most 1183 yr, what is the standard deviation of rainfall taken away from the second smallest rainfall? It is 6.0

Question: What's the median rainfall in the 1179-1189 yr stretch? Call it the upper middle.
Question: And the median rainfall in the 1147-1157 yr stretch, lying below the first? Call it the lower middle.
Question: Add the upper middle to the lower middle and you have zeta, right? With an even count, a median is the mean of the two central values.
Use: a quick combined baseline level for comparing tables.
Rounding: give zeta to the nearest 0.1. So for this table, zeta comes 10.5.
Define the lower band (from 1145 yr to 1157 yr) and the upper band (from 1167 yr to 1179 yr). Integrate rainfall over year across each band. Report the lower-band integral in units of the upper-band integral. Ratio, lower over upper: 0.76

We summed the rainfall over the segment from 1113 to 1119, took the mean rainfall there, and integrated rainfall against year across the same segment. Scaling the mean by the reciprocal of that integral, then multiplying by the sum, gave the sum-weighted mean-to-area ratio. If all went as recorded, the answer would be 2.9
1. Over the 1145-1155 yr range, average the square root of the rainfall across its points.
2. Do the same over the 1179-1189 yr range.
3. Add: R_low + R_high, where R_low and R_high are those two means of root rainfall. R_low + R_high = 4.59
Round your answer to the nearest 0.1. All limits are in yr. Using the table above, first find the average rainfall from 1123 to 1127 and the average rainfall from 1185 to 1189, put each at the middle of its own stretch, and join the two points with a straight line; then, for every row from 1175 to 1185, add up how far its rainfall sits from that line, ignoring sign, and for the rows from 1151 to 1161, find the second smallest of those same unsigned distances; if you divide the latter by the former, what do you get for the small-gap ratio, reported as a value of 2.4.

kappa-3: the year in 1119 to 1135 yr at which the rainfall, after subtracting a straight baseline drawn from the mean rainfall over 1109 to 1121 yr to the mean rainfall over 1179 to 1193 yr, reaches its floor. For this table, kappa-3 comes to 1120.0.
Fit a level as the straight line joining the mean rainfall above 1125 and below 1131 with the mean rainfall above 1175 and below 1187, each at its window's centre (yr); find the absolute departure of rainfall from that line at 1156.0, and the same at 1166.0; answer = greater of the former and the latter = 2.1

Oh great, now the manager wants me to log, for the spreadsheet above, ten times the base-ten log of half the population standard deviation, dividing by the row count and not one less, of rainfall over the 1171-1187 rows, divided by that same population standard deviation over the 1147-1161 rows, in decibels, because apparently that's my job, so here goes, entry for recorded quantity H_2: -5.9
